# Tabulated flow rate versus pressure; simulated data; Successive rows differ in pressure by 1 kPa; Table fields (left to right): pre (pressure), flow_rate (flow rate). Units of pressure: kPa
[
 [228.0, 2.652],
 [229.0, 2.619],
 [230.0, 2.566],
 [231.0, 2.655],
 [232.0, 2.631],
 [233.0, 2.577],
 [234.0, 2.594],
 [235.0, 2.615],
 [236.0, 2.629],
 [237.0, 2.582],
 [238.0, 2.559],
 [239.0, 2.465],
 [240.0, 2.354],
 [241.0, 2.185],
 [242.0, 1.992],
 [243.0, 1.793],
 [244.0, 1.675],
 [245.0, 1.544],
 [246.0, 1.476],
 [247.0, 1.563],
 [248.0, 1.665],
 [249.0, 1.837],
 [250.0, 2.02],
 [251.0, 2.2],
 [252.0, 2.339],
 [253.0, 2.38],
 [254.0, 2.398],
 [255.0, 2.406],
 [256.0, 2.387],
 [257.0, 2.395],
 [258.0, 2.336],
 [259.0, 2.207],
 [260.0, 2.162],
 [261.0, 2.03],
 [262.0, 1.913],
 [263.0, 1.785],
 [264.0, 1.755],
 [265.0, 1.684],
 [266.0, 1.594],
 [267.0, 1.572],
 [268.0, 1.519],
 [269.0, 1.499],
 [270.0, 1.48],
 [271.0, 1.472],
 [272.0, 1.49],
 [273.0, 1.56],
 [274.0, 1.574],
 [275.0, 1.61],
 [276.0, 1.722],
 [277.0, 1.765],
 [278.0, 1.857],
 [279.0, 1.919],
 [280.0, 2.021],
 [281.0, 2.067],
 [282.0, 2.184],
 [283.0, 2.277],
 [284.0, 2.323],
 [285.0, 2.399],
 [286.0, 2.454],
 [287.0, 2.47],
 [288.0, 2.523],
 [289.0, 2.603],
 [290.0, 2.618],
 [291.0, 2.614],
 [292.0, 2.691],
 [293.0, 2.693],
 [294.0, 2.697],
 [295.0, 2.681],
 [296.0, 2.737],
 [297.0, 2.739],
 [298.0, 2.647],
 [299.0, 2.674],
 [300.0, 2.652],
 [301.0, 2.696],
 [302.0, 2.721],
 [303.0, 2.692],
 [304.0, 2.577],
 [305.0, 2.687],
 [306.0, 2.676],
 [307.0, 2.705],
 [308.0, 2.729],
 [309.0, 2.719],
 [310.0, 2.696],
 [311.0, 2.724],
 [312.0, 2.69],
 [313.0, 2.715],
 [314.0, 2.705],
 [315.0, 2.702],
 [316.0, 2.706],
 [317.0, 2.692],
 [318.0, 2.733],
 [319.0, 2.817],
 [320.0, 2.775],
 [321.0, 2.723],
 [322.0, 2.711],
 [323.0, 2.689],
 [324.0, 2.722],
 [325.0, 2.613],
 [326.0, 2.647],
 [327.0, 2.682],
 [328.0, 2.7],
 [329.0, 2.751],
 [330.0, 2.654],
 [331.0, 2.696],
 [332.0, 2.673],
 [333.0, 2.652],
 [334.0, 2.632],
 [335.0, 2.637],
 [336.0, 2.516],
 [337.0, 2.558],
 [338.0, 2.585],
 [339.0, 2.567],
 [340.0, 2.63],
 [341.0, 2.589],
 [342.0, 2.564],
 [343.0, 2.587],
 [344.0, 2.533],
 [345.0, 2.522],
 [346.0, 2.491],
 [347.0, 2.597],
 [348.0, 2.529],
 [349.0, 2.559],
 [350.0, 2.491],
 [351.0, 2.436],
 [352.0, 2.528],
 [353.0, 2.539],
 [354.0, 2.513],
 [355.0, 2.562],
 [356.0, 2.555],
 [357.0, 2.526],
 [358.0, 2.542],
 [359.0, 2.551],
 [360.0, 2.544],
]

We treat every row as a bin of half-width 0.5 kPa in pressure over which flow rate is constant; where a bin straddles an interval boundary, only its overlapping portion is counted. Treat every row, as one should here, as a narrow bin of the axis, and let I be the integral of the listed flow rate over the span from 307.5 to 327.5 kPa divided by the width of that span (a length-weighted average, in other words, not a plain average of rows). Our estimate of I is 2.7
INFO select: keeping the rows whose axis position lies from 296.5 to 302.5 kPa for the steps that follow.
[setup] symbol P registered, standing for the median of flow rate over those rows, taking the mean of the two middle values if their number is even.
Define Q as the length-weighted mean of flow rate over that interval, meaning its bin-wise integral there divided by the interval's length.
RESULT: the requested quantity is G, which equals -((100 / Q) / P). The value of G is -13.9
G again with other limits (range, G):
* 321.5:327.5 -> -13.9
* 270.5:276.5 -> -40.6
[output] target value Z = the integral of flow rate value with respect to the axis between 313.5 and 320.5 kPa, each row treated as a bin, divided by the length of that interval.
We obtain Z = 2.73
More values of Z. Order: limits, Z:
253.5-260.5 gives 2.33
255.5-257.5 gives 2.39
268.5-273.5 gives 1.50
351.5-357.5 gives 2.54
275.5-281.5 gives 1.89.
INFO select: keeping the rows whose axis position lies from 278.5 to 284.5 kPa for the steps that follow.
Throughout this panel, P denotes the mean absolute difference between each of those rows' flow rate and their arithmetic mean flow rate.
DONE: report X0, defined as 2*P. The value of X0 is 0.3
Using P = 0.13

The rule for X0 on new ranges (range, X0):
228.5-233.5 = 0.1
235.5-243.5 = 0.5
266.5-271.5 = 0.1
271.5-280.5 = 0.3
